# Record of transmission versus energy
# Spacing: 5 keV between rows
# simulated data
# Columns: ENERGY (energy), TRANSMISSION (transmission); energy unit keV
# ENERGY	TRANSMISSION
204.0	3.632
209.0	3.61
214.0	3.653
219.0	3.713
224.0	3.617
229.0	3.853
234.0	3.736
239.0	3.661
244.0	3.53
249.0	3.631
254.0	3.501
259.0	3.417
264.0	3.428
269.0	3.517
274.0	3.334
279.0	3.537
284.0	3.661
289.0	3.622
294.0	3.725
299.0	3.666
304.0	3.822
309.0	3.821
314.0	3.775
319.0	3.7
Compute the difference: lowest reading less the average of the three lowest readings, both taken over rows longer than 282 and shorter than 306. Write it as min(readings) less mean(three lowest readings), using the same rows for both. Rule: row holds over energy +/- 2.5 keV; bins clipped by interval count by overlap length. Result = -0.03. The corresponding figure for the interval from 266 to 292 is -0.13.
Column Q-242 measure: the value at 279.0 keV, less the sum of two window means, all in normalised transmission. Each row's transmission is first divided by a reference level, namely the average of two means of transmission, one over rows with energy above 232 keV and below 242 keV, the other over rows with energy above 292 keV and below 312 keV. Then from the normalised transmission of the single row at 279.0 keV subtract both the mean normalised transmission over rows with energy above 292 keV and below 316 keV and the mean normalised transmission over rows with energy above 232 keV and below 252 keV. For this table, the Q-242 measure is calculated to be -1.04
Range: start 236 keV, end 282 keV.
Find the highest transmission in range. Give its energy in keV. 239.0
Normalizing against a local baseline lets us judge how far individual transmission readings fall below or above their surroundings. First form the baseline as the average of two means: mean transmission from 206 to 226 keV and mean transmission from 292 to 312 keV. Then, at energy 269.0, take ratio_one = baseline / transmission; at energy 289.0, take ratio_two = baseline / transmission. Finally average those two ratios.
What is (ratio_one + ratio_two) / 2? 1.038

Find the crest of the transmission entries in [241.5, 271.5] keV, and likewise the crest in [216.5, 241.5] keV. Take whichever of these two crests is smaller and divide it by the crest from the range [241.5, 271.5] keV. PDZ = 1.00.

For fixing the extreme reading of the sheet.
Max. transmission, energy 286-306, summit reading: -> 3.822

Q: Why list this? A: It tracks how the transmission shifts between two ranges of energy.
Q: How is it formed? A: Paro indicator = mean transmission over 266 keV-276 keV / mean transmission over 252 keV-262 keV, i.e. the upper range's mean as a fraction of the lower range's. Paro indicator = 0.99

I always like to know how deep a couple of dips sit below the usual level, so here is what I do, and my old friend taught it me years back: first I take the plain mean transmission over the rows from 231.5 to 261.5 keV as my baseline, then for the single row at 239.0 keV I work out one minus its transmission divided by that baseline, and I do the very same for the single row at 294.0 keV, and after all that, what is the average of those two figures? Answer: -0.03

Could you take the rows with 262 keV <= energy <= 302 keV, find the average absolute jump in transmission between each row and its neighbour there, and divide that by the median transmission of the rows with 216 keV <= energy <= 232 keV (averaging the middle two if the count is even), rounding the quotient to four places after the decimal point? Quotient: 0.0308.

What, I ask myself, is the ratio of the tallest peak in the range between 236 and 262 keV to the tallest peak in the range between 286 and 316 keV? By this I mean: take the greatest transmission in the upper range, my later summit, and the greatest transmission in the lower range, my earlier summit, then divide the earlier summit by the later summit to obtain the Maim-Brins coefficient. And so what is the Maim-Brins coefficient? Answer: 0.96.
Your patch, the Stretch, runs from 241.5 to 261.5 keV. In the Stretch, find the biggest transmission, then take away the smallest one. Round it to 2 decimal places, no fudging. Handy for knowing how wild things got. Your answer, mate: 0.21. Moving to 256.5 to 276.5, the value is 0.18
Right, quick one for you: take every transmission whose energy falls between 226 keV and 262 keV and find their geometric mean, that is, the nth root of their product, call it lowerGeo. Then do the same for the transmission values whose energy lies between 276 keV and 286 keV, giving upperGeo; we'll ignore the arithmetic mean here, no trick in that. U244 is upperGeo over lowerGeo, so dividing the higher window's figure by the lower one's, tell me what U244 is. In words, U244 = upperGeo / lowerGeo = 1.00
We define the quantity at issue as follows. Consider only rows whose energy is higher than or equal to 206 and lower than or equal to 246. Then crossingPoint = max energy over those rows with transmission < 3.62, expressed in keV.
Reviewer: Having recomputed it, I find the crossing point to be 244.0 keV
